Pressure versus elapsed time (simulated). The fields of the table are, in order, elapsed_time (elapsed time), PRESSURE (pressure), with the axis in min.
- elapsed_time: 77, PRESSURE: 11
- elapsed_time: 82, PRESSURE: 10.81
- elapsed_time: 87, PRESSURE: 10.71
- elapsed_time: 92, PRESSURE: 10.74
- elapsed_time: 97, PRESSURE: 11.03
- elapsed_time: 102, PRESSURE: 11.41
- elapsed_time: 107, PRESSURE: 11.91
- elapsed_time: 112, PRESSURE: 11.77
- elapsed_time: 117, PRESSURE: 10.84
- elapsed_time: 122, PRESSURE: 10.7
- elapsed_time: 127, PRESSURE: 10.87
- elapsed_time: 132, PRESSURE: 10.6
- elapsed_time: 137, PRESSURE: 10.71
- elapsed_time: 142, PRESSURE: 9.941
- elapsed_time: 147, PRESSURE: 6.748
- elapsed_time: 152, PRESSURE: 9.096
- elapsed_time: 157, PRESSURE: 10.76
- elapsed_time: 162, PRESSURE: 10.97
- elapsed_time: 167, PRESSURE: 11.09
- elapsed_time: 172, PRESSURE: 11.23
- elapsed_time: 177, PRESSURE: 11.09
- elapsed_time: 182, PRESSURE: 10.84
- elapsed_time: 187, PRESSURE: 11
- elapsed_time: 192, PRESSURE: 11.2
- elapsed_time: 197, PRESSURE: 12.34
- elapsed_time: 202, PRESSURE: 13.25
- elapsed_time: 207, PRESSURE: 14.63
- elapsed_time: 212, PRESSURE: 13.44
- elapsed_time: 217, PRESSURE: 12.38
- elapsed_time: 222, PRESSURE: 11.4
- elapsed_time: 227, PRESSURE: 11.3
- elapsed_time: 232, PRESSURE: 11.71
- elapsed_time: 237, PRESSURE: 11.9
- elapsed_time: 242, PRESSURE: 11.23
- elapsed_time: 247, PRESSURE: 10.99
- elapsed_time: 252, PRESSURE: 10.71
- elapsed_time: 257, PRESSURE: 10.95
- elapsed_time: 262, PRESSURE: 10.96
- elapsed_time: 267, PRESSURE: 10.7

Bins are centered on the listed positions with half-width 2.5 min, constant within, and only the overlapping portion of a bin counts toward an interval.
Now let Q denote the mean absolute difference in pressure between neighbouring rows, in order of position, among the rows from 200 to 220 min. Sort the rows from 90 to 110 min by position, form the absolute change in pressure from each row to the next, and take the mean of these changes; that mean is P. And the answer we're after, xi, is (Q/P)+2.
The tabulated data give 5.10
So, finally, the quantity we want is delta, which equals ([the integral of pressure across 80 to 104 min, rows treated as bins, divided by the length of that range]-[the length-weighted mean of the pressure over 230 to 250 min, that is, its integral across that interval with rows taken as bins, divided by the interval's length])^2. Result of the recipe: 0.2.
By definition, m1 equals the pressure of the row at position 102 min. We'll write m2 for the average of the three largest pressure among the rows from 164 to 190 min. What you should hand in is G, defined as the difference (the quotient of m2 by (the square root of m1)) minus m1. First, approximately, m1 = 11.41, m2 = 11.1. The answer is -8.11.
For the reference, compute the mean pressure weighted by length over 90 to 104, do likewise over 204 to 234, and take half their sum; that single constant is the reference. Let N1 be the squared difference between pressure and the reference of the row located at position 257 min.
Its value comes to 0.7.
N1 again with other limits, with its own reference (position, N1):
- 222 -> 0.1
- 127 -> 0.8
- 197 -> 0.3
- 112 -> 0.0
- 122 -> 1.2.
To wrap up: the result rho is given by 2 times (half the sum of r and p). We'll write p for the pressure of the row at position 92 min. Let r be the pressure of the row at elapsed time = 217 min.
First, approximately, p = 10.74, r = 12.38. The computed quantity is 23.1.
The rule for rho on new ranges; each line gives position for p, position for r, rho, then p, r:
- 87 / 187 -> 21.7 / 10.71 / 11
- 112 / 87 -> 22.5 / 11.77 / 10.71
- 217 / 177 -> 23.5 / 12.38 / 11.09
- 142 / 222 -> 21.3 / 9.941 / 11.4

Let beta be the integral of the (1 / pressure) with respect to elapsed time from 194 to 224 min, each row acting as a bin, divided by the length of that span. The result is 0.0780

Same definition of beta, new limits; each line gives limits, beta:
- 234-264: 0.0899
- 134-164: 0.1061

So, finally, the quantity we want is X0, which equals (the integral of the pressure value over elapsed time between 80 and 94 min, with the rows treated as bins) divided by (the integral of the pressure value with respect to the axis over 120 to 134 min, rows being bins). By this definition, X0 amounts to 1.00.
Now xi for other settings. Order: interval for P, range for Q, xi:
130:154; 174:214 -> 2.47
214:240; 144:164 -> 5.35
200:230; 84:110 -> 2.32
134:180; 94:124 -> 2.39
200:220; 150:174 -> 2.44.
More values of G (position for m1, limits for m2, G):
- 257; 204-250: -6.88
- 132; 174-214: -6.37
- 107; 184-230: -7.92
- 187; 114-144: -7.74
